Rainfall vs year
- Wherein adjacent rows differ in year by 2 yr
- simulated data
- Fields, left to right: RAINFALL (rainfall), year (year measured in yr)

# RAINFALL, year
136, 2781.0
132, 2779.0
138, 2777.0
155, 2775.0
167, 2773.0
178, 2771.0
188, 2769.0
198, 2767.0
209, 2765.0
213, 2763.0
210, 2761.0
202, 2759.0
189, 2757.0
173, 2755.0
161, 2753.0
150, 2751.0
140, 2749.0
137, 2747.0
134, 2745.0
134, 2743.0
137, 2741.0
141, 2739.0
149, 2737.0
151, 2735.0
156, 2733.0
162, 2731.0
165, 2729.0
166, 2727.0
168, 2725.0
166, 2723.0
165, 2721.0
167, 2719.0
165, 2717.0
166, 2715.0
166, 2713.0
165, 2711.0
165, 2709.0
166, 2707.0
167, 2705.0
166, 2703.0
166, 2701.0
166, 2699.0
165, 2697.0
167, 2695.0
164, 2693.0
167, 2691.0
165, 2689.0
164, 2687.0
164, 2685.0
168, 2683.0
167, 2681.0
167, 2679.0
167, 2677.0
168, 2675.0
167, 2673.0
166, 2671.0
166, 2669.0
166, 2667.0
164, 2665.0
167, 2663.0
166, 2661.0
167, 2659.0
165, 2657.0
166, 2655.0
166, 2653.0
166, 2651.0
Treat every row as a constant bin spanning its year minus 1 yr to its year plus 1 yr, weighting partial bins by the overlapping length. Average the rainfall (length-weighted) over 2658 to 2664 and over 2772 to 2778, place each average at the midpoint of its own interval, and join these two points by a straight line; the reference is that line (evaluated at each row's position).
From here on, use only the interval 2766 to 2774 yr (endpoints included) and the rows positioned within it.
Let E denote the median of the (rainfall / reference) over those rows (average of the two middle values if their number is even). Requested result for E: 1.19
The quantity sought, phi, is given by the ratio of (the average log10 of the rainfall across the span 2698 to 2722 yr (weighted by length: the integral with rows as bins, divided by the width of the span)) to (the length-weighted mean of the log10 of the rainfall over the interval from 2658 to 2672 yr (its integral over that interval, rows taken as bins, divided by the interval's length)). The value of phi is 1.00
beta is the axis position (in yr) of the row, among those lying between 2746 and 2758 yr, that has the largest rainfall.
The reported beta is 2757.0 yr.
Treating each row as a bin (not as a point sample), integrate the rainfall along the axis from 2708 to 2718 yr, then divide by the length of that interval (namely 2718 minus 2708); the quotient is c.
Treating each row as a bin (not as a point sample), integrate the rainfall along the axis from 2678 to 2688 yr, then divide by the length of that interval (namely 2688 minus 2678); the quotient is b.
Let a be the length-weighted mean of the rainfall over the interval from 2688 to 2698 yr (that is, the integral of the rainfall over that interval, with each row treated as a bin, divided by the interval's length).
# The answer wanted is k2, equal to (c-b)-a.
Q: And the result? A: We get -166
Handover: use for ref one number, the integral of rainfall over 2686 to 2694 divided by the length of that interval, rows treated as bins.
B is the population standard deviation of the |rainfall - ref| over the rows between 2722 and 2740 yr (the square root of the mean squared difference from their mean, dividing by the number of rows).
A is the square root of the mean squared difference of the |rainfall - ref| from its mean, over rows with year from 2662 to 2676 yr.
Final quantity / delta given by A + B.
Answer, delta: 8.7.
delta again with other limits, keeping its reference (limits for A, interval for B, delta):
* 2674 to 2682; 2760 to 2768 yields 6.1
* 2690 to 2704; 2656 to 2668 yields 1.3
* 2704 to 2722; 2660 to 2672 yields 1.2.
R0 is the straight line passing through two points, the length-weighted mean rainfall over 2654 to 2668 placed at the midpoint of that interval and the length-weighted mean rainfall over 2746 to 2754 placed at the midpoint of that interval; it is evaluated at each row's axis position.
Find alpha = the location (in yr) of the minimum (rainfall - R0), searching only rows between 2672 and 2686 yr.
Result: 2685.0 yr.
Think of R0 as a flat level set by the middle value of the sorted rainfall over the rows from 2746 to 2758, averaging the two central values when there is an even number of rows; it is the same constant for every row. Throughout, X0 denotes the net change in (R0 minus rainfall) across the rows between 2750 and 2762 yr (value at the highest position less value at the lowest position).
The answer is -60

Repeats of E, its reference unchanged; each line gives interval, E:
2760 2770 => 1.35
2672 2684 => 1.02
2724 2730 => 1.04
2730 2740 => 0.96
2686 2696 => 1.01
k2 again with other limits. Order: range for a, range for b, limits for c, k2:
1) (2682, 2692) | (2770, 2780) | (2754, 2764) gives -122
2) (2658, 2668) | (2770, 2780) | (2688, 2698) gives -154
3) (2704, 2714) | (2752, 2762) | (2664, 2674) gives -187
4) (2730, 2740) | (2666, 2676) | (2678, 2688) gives -152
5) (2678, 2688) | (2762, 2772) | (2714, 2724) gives -197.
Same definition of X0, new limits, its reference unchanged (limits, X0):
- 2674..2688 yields 4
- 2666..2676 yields -2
